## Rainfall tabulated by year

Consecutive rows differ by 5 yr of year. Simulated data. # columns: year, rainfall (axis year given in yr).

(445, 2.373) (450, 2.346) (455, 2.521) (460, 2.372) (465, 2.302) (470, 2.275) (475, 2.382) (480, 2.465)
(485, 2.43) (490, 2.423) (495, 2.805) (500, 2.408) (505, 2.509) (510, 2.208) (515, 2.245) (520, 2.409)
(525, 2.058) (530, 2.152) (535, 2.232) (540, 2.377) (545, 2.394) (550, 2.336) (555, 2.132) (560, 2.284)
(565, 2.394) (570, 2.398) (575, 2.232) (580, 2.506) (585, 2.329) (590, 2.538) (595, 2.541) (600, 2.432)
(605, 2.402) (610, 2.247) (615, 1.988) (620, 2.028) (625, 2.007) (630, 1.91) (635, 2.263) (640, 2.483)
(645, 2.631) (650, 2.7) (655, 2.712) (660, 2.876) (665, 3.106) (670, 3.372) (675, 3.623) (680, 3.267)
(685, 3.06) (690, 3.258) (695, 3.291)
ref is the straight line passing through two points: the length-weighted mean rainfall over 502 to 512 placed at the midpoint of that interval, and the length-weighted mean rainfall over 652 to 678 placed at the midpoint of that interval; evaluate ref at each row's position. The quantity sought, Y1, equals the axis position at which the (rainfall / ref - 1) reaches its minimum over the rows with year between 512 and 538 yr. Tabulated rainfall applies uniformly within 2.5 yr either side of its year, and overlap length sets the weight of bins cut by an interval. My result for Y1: 525 yr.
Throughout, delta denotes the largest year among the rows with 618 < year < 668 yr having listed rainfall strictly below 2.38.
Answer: 635 yr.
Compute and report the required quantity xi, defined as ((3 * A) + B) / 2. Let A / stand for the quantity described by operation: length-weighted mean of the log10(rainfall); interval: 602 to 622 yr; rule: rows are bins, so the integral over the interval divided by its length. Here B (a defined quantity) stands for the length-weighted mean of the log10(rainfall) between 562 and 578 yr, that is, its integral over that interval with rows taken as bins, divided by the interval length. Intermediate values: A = 0.34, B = 0.370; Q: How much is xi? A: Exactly 0.69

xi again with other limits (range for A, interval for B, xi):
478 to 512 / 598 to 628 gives 0.76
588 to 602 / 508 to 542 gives 0.77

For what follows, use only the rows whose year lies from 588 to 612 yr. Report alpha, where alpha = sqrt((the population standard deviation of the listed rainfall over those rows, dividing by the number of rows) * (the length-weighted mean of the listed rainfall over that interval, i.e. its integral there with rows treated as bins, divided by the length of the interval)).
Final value 0.51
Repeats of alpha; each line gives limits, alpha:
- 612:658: 0.85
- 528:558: 0.49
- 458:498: 0.61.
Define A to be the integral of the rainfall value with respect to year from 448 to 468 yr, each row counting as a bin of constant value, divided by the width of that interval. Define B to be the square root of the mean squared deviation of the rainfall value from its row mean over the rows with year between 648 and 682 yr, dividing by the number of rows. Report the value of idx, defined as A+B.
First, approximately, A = 2.38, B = 0.32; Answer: 2.71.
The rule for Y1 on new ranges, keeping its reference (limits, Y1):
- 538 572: 555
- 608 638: 630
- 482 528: 525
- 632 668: 635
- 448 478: 470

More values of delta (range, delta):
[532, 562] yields 560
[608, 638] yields 635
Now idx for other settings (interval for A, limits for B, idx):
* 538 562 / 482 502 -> 2.47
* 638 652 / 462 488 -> 2.68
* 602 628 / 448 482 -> 2.22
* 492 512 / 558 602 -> 2.59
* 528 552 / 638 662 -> 2.43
